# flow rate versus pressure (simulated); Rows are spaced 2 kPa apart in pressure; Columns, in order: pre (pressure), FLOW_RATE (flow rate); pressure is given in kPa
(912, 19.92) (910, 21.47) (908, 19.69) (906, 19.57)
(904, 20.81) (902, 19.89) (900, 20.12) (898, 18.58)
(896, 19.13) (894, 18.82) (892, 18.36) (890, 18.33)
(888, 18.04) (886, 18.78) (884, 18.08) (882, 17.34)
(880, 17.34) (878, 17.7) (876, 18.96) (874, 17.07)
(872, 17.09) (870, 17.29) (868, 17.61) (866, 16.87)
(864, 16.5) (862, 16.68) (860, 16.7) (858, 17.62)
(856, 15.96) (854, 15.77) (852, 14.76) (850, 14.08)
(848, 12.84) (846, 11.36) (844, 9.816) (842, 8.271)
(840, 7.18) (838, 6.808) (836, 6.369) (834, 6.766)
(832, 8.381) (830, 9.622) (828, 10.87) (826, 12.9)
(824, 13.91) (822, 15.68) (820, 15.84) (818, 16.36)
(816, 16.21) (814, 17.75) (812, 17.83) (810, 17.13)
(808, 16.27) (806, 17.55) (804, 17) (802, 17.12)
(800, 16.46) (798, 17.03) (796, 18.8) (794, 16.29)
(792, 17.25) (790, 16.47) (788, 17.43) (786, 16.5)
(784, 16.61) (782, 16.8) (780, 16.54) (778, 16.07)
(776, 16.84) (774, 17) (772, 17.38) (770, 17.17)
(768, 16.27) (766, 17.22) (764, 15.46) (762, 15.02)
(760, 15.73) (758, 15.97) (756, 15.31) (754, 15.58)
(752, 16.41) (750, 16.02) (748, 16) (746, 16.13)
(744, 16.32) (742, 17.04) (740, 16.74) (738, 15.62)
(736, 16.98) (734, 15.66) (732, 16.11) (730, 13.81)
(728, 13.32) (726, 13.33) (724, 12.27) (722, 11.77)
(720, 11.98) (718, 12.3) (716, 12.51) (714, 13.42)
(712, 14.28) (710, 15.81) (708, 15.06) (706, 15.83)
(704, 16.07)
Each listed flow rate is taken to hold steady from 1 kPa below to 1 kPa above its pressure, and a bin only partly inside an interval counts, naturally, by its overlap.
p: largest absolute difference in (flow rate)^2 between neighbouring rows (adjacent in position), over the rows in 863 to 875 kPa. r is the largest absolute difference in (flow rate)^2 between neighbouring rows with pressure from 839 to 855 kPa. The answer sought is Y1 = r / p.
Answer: 1.4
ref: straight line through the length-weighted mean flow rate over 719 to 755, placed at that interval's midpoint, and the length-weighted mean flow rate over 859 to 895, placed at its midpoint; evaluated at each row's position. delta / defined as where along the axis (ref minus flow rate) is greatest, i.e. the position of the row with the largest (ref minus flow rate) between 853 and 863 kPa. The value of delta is 854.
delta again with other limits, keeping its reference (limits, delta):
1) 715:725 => 722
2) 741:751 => 750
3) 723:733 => 724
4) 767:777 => 768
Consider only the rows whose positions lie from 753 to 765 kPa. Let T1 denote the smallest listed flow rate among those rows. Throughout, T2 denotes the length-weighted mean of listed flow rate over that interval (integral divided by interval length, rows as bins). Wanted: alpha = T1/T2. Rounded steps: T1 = 15.02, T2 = 15.5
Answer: 0.97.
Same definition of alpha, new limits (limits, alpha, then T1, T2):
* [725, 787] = 0.83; 13.32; 16.0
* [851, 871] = 0.89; 14.76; 16.6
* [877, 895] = 0.96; 17.34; 18.1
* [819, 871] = 0.49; 6.369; 12.9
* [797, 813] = 0.95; 16.27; 17.0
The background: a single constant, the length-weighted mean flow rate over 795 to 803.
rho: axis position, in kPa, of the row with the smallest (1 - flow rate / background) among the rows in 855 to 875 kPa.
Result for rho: 858 kPa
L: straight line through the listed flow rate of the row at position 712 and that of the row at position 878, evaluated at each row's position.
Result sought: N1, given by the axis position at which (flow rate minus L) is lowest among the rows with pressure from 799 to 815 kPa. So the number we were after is 808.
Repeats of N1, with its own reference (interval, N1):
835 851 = 836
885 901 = 888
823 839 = 836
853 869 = 854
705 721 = 720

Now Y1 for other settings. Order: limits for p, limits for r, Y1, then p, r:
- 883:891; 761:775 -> 2.1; 27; 58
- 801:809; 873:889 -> 1.6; 43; 68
